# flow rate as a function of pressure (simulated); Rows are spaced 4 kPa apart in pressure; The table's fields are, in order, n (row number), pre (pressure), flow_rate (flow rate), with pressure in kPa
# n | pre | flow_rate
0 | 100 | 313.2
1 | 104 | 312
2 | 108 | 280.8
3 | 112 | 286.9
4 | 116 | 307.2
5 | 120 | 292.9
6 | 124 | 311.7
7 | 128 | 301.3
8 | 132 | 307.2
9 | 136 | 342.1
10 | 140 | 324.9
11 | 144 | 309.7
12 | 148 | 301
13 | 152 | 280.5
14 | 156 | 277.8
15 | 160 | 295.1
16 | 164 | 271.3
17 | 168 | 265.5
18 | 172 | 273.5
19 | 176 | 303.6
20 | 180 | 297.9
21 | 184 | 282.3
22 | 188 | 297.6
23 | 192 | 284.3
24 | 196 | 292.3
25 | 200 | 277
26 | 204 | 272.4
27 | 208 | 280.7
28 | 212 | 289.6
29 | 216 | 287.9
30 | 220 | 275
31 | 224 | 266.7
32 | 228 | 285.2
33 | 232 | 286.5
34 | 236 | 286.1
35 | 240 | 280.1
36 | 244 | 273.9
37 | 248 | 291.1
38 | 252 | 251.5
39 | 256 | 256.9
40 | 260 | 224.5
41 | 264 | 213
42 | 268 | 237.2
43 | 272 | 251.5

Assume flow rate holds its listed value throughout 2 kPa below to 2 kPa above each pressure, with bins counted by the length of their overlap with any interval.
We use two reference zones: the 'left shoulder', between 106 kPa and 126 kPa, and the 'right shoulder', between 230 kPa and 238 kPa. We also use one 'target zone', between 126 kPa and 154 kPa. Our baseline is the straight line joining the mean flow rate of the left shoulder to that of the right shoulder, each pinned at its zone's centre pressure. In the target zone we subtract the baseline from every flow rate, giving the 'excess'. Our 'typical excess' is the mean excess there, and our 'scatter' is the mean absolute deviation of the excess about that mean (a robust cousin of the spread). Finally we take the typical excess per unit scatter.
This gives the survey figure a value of 1.1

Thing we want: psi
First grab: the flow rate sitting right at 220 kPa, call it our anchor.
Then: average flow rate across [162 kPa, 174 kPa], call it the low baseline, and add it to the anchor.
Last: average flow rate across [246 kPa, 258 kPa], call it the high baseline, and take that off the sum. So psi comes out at 279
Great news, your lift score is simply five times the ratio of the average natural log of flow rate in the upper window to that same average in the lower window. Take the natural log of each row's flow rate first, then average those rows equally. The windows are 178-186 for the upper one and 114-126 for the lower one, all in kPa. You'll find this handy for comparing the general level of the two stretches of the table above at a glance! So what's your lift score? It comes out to 4.96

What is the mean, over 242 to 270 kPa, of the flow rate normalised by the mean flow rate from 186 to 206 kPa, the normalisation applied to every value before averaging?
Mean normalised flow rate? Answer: 0.88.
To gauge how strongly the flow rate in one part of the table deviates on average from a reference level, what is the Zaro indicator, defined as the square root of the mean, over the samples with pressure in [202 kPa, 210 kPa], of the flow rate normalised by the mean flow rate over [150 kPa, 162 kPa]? 0.986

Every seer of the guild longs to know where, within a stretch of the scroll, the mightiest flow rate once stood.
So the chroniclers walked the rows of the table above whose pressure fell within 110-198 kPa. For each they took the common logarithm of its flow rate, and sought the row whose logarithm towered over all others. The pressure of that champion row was 136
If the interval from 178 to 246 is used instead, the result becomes 180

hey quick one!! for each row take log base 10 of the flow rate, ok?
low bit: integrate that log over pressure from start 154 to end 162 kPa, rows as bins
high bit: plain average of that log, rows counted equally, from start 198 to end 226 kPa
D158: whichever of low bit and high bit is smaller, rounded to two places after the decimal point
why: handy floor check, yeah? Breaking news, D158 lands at 2.44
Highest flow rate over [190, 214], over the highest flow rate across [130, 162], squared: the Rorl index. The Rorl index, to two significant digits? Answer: 0.73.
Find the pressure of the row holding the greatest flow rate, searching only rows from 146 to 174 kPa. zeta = 148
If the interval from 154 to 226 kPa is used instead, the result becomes 176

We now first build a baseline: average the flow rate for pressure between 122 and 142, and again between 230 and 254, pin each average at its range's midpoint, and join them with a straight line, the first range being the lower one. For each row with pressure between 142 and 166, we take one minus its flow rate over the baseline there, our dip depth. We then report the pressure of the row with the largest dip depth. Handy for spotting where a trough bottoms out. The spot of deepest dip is 164 kPa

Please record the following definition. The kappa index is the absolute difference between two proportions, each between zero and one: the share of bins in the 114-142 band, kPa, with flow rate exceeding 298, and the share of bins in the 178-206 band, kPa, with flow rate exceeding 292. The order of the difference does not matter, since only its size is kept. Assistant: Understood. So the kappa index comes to 0.43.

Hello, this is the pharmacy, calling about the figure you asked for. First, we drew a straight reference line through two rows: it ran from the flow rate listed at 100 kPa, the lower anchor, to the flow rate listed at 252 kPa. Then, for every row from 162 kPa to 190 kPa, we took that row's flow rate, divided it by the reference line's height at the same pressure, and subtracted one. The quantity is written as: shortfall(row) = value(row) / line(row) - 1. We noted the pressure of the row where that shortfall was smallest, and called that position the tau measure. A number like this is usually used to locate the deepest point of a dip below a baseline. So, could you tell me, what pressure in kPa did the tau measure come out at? 168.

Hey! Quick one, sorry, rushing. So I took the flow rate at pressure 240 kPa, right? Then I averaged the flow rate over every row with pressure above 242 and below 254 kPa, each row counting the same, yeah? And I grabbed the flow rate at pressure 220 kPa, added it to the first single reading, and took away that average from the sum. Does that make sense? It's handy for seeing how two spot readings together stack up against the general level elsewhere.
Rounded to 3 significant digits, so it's 283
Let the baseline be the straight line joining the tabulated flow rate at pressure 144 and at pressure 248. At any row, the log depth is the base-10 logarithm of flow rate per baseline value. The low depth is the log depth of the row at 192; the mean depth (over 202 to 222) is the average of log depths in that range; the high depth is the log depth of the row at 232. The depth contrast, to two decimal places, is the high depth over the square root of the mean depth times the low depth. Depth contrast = -0.45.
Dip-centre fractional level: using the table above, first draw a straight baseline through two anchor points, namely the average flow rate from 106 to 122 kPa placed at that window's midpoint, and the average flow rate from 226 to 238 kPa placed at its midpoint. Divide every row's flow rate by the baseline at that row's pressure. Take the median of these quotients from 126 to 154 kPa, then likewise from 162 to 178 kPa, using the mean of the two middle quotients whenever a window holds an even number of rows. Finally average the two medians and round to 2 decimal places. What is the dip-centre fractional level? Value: 1.00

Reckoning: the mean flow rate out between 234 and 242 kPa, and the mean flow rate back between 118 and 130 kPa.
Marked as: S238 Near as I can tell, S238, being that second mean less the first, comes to 19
